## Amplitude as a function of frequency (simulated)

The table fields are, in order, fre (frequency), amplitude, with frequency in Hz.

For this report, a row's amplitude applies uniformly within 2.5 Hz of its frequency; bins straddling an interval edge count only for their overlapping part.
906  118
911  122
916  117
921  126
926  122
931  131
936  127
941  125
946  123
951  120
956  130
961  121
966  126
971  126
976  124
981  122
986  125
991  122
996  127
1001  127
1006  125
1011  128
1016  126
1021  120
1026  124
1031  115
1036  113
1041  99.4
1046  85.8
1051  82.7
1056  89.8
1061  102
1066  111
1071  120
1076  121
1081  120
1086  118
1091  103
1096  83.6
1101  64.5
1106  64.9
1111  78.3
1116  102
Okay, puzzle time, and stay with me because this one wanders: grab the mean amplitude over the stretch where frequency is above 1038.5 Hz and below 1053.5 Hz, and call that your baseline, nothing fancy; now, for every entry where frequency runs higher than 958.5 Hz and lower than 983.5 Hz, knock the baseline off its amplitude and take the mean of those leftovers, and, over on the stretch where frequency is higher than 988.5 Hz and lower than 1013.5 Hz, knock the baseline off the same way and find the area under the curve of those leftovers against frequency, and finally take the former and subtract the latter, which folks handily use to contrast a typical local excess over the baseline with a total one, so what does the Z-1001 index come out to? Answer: -878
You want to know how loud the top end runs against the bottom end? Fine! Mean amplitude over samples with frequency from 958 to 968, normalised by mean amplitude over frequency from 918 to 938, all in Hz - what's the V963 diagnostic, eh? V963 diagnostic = 0.98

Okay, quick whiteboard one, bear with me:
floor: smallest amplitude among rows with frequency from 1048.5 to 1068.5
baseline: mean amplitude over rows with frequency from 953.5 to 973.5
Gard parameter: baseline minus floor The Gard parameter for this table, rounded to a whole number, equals 43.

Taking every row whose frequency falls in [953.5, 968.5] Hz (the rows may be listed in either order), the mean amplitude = 126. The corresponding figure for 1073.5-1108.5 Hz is 96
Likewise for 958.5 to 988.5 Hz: 124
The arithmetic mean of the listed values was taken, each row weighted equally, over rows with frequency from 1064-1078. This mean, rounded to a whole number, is 117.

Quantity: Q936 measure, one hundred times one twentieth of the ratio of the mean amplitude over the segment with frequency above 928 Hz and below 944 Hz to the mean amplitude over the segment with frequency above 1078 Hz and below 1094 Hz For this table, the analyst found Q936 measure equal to 5.6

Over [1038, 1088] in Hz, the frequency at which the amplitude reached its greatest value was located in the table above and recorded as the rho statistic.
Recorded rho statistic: 1076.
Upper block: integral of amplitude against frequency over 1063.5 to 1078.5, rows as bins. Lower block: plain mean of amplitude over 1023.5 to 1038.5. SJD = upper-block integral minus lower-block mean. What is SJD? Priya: 1643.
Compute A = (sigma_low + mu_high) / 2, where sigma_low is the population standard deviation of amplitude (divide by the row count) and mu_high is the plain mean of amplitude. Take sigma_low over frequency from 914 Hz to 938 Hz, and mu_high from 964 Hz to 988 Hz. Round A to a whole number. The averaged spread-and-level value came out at 65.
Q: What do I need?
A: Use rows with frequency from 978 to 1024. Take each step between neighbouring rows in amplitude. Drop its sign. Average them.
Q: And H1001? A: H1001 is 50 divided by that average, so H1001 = 17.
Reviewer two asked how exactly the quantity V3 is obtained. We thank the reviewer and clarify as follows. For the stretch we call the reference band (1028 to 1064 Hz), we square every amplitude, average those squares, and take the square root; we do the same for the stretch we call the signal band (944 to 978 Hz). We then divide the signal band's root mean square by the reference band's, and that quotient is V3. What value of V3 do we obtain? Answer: 1.26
